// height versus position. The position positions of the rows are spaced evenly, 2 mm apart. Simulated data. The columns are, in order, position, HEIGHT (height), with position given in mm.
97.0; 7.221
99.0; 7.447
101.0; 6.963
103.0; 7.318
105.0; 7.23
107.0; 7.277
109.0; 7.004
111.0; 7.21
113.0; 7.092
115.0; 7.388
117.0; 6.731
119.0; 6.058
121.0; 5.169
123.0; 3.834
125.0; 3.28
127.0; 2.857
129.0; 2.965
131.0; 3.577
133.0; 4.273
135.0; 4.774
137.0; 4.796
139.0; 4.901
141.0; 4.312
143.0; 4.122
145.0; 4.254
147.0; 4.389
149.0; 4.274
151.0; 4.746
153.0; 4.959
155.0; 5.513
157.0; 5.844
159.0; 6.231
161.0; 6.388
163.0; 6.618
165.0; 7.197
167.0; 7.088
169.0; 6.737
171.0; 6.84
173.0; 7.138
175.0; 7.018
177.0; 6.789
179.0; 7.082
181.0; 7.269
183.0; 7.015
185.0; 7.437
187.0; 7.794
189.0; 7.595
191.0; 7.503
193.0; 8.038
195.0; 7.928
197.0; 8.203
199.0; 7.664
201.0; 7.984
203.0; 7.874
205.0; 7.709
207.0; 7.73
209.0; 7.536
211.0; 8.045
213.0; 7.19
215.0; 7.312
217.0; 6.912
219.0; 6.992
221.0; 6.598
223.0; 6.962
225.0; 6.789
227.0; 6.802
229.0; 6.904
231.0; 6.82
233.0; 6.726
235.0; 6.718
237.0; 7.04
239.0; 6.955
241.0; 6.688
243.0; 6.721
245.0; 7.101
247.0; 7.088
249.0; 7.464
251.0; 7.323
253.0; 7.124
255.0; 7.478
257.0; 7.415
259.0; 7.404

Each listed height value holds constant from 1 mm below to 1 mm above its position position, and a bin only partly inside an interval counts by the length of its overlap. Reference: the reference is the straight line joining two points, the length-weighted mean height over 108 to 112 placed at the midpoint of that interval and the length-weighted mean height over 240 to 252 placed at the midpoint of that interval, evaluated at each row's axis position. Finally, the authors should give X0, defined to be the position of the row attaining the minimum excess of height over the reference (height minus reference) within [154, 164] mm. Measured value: 155.0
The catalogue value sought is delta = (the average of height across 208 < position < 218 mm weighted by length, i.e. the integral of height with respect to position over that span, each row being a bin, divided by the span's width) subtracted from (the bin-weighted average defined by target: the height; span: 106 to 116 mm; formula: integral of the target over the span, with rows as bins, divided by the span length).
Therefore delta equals -0.2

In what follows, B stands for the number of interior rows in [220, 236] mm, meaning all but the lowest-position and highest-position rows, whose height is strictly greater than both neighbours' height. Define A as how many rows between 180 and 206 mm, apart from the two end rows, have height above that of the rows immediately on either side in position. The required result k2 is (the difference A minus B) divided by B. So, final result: 1.0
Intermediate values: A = 4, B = 2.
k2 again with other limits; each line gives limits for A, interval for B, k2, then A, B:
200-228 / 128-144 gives 4.0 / 5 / 1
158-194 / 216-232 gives 0.3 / 4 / 3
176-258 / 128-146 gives 14.0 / 15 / 1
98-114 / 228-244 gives 2.0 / 3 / 1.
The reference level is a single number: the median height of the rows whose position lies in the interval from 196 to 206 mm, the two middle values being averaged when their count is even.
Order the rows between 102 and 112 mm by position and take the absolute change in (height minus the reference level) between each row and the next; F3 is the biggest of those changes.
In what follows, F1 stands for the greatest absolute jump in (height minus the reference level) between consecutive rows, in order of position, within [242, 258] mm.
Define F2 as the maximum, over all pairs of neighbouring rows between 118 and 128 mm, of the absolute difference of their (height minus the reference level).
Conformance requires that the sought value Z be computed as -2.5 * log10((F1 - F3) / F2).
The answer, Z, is 2.7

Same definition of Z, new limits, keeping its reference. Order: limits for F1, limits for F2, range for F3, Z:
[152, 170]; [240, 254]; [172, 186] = 1.0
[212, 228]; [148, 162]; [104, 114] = 1.6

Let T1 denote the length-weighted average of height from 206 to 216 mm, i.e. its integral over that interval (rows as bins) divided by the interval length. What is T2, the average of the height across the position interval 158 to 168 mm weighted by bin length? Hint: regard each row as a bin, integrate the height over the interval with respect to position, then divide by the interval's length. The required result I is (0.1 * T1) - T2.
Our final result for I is -5.9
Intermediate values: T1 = 7.6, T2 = 6.7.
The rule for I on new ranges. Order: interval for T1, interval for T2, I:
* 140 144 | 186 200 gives -7.4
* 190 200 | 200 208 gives -7.0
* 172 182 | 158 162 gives -5.6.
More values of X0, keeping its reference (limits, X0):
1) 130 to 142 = 131.0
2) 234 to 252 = 241.0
